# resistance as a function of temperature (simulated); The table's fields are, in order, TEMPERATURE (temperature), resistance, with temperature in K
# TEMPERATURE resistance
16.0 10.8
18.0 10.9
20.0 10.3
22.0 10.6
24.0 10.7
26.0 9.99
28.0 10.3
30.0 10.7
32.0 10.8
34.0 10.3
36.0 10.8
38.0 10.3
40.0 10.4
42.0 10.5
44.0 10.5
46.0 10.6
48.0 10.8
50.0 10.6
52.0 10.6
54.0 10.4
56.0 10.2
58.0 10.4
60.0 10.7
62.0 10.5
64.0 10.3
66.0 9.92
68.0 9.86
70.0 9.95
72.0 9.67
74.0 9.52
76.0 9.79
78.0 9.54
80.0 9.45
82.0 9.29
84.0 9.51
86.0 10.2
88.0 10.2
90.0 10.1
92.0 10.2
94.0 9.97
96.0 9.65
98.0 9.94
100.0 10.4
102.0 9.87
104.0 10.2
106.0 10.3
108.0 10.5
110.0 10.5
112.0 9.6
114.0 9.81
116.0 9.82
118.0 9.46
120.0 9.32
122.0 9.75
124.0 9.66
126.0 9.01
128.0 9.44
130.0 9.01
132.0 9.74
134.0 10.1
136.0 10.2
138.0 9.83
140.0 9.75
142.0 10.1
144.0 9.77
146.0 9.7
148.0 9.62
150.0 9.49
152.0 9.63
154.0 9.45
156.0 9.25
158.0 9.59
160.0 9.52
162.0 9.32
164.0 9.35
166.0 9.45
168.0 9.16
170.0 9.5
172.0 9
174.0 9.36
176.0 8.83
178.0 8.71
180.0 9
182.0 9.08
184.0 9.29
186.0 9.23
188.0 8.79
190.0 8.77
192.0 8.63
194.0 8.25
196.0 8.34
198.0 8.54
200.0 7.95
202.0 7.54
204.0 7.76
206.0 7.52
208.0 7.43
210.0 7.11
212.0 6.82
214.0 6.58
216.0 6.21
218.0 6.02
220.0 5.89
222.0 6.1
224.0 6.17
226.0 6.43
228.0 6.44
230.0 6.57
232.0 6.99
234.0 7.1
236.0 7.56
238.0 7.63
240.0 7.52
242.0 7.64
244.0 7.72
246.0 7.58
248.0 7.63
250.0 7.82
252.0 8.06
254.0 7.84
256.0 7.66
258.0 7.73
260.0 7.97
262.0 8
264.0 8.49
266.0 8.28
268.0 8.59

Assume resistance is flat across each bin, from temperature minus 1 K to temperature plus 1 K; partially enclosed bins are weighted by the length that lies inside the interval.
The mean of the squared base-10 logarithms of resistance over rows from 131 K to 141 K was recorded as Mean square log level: 0.99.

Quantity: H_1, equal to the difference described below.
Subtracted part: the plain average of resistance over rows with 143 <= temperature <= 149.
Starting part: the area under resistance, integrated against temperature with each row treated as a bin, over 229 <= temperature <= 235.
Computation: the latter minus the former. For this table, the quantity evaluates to 32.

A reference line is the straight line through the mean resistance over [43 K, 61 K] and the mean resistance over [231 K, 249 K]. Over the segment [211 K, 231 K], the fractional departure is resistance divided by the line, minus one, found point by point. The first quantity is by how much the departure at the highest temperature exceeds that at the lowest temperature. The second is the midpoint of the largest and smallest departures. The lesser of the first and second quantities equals -0.19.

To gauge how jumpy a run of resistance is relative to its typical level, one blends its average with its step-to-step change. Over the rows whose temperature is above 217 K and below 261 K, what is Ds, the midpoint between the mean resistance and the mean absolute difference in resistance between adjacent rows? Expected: 3.68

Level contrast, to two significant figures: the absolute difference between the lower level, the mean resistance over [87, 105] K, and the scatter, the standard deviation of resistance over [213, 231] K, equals 9.8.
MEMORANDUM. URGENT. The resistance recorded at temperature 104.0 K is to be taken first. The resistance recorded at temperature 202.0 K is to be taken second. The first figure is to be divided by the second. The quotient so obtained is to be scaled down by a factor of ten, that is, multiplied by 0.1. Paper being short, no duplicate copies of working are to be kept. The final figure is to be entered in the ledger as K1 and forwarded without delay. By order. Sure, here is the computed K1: 0.14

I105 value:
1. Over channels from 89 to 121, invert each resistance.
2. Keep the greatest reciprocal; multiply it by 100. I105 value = 10.7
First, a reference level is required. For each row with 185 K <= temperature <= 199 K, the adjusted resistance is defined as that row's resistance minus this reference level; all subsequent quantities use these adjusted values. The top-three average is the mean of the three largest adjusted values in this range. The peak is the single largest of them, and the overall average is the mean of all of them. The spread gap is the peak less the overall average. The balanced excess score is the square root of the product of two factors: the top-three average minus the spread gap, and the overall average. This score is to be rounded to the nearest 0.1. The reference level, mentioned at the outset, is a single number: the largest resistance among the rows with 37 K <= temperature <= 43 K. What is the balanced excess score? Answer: 2.0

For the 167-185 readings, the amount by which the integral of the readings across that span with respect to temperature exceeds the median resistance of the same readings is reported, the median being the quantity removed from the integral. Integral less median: 155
